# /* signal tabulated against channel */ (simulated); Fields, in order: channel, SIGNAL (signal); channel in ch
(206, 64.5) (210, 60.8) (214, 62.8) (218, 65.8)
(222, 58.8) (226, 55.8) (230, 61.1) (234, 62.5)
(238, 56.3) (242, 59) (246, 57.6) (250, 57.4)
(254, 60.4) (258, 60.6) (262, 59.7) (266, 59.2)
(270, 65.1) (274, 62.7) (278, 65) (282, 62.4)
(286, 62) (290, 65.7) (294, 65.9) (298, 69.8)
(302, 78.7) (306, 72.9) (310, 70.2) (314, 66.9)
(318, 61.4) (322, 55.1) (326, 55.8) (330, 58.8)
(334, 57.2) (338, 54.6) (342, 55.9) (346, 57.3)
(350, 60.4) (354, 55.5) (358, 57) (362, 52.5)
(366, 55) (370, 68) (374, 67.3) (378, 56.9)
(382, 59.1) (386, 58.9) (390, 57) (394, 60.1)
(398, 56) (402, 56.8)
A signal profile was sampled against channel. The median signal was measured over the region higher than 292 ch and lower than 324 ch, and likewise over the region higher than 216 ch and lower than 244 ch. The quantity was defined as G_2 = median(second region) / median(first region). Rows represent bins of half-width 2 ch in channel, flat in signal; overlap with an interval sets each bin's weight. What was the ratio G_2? 0.86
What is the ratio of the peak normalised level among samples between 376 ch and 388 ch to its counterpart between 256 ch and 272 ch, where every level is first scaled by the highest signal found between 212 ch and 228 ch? 0.91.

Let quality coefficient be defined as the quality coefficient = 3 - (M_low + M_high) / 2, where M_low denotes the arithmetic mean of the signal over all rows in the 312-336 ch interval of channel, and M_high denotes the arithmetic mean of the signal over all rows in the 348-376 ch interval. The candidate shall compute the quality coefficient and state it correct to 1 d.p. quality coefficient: -56.3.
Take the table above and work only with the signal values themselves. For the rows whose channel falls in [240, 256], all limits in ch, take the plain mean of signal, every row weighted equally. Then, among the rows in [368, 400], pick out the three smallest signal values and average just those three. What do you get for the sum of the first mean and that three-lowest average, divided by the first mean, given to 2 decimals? 1.97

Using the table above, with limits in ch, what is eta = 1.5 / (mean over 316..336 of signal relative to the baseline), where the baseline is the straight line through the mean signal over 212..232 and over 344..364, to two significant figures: 7.4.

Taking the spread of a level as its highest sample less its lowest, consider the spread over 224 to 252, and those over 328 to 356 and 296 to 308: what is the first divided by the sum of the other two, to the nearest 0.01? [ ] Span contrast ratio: 0.46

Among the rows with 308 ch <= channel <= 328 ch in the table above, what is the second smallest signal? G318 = 55.8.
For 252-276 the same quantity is 59.7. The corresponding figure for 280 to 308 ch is 62.4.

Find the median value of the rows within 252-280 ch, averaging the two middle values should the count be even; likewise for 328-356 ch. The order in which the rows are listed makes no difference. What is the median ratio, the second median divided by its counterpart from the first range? 0.94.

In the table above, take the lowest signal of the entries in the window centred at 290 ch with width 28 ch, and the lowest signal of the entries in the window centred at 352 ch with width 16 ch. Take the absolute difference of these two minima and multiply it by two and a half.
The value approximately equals 16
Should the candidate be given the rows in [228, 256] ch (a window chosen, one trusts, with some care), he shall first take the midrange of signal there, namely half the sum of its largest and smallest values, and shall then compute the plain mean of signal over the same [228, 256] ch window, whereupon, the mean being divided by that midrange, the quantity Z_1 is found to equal 1.00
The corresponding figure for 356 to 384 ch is 0.99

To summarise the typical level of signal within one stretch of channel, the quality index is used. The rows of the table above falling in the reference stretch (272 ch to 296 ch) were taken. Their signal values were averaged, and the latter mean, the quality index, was 64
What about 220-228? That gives 57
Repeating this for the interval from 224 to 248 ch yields 59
